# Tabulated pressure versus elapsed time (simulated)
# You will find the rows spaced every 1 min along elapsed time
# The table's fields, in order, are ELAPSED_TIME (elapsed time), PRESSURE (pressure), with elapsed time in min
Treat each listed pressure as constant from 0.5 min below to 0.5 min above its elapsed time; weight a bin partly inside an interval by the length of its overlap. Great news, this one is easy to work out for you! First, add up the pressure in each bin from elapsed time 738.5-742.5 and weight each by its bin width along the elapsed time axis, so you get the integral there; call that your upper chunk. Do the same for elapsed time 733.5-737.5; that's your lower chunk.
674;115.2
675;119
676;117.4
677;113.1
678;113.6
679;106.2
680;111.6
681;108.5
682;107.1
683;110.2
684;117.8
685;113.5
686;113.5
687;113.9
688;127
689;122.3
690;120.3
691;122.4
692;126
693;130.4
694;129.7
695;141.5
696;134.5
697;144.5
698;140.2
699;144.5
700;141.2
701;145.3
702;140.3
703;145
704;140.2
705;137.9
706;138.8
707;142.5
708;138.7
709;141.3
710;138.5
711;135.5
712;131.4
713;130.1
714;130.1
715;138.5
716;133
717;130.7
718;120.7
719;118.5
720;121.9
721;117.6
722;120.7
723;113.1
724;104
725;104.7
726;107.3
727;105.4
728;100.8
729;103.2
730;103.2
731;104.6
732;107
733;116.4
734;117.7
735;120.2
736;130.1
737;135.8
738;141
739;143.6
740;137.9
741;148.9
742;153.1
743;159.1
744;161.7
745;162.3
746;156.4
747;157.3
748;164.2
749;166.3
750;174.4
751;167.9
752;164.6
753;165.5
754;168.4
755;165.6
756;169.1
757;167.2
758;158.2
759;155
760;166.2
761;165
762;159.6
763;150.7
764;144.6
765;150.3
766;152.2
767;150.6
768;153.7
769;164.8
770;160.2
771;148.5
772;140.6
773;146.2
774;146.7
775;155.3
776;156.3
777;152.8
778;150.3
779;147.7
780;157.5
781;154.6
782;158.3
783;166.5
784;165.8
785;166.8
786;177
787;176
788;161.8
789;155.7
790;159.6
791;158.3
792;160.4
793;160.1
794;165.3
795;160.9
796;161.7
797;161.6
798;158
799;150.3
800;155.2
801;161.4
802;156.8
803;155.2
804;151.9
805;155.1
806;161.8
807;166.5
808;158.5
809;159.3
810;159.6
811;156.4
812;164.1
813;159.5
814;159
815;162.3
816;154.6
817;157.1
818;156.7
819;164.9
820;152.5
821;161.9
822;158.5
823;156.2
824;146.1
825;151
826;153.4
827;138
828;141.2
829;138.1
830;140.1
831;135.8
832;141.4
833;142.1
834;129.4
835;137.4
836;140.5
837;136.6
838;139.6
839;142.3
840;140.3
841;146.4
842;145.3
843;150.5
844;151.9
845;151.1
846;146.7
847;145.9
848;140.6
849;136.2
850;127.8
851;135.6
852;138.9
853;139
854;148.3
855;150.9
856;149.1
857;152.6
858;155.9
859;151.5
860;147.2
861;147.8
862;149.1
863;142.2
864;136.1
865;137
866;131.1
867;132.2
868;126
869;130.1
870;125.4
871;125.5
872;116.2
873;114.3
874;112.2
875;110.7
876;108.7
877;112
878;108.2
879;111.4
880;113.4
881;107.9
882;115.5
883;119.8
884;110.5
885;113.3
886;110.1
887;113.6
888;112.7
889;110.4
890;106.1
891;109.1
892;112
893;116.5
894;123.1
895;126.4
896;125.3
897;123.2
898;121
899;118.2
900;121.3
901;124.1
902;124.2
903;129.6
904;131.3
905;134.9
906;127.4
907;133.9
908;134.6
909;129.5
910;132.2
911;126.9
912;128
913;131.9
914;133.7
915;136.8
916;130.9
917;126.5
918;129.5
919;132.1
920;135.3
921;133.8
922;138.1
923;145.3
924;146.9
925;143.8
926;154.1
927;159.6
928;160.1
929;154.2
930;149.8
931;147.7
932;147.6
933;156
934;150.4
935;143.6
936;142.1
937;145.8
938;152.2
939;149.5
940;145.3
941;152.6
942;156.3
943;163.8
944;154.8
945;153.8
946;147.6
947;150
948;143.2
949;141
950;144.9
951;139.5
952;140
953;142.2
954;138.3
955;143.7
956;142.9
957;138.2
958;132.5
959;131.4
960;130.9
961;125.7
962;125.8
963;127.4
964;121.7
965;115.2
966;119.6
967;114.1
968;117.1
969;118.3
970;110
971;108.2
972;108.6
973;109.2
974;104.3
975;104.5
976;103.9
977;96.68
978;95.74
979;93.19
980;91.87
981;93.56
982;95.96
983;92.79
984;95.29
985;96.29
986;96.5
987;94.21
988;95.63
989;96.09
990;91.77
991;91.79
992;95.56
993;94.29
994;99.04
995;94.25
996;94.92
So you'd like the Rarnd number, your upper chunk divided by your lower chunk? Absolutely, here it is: 1.2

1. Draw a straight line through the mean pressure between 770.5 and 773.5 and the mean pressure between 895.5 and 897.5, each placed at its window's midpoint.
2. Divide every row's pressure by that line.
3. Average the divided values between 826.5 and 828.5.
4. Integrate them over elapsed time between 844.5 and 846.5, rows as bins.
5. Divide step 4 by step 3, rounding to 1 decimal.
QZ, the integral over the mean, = 2.2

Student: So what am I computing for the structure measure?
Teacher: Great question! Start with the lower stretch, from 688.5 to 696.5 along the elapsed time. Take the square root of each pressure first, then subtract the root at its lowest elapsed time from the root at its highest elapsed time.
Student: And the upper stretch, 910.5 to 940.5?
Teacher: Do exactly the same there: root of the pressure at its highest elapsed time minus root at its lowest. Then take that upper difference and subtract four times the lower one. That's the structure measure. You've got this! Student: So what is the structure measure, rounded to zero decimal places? -1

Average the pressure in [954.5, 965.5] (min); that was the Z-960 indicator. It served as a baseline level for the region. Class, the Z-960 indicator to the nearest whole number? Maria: 130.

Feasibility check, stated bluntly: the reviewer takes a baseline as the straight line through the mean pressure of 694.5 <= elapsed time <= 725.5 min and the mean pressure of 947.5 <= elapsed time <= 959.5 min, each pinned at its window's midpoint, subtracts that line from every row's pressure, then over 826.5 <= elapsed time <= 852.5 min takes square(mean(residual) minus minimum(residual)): 176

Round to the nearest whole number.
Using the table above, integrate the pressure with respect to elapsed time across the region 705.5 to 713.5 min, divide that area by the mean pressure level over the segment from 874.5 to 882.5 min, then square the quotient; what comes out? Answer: 98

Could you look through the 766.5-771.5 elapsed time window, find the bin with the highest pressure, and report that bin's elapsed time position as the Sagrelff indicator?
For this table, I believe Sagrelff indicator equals 769 min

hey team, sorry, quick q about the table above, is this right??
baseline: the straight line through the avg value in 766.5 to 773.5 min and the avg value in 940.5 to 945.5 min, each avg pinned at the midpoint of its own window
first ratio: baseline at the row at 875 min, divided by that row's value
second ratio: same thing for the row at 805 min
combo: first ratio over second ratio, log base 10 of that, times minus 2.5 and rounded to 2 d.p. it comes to -0.38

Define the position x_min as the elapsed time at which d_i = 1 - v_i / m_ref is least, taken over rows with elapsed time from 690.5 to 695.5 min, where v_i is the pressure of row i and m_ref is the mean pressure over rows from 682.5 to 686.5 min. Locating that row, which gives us 695 min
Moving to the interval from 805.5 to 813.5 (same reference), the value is 807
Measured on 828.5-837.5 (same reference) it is 833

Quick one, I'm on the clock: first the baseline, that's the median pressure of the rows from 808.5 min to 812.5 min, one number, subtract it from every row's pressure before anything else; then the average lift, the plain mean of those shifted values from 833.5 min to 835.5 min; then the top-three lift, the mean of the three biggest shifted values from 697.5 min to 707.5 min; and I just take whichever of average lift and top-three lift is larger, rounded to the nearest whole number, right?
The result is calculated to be -15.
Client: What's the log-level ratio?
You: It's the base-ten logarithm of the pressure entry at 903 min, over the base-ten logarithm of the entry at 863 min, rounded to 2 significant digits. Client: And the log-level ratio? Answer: 0.98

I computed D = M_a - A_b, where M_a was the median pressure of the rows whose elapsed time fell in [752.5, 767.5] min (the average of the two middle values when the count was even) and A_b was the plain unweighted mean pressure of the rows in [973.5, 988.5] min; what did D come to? 63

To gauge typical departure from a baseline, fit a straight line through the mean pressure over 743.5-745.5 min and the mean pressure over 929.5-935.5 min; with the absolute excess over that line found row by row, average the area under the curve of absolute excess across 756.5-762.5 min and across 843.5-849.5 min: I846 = 42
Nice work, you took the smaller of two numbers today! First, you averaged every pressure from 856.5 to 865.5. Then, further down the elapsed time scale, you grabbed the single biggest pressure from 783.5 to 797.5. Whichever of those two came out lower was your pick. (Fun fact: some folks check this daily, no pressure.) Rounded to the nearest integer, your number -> 147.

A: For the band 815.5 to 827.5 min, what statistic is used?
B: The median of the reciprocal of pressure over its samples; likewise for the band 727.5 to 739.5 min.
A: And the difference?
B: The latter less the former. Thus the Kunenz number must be 0.0021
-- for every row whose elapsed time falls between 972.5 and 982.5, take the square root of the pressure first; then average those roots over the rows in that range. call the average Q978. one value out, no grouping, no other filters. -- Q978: 9.9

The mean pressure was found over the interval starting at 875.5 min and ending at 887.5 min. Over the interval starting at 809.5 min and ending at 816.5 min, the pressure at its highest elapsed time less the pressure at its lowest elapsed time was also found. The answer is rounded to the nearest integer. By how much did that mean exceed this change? 117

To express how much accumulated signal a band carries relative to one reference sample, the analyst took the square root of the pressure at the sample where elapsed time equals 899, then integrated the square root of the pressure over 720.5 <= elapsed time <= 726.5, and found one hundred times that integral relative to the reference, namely 582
